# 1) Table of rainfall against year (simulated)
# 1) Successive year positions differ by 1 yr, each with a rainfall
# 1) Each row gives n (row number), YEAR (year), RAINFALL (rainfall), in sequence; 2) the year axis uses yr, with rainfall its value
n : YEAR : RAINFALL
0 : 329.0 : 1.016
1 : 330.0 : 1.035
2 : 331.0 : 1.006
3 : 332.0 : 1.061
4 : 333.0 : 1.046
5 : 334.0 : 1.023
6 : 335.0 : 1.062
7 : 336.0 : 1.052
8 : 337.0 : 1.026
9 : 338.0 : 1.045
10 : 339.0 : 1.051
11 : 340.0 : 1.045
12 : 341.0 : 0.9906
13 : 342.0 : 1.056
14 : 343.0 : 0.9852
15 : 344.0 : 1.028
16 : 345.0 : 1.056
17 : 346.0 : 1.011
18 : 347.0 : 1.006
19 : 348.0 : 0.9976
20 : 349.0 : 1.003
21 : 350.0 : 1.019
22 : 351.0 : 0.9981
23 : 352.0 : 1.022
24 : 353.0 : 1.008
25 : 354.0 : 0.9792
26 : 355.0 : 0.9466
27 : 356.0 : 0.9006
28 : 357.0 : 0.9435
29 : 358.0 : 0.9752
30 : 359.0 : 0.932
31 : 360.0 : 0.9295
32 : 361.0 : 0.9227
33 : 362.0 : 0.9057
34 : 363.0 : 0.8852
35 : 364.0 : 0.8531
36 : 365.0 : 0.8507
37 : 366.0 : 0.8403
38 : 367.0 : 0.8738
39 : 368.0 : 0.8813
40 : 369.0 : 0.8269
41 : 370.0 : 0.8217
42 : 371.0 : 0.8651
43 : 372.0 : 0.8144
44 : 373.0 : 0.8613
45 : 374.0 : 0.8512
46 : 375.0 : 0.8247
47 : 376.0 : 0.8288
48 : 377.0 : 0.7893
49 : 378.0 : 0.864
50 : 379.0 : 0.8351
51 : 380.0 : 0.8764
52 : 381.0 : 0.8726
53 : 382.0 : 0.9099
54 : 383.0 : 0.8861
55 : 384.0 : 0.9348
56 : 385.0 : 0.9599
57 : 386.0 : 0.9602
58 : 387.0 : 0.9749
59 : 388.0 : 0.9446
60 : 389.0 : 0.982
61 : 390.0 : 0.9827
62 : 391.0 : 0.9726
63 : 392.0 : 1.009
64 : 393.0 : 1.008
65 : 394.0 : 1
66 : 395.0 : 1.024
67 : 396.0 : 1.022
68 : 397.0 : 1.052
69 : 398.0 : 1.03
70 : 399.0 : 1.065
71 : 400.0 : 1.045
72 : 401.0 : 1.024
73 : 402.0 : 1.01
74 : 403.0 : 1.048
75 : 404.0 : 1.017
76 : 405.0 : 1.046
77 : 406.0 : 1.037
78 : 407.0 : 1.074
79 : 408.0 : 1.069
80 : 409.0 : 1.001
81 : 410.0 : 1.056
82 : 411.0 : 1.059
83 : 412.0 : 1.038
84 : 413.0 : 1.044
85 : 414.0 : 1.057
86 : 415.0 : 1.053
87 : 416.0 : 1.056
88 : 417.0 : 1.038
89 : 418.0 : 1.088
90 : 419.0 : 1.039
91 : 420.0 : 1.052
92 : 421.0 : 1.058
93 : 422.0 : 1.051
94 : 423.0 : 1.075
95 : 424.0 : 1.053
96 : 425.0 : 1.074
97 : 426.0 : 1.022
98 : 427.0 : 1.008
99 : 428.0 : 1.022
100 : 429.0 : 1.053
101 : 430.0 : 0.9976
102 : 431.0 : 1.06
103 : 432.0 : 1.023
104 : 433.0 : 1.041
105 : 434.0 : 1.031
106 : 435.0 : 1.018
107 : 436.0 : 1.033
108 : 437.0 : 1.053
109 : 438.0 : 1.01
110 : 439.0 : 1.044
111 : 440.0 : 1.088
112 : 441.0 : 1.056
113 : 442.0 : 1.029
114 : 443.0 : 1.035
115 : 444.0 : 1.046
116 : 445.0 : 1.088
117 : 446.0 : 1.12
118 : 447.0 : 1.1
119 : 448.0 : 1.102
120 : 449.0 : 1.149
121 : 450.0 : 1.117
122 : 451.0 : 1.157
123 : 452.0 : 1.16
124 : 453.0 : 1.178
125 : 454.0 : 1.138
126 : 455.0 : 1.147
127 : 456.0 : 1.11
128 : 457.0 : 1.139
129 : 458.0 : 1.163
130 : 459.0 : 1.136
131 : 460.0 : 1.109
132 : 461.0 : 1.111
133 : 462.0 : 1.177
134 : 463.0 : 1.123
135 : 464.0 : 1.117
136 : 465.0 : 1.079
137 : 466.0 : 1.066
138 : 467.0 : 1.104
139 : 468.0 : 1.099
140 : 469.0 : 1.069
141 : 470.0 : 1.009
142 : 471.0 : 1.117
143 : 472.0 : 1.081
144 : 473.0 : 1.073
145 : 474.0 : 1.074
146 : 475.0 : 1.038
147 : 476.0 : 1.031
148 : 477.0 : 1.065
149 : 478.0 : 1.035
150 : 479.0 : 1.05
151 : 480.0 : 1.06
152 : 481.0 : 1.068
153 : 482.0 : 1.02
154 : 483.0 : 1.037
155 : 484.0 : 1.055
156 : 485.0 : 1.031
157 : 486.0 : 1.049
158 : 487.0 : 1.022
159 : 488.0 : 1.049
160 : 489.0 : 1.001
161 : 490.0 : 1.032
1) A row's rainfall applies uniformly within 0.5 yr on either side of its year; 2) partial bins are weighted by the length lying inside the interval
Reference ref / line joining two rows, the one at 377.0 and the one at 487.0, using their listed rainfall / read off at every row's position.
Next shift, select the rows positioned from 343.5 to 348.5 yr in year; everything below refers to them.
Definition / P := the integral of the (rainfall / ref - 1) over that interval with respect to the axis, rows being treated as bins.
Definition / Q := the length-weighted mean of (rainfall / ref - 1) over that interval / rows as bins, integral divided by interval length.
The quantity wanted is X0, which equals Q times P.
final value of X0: 0.8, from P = 2.05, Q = 0.41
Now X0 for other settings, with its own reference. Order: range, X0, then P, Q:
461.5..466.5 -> 0.1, 0.71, 0.14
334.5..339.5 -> 1.2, 2.43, 0.49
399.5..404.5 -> 0.2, 1.11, 0.22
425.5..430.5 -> 0.1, 0.69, 0.14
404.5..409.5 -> 0.3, 1.13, 0.23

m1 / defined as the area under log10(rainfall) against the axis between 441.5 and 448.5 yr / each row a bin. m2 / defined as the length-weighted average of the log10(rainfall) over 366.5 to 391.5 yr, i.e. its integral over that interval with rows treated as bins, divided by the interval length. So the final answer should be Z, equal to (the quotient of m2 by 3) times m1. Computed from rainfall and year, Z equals -0.0038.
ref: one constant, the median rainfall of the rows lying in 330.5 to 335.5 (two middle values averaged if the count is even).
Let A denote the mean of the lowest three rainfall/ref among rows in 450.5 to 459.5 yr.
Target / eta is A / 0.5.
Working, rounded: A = 1.08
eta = 2.16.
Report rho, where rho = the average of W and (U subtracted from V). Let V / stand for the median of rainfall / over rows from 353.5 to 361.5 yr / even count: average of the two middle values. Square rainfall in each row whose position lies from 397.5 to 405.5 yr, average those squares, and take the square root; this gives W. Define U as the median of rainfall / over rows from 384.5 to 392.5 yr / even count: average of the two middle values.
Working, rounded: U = 0.97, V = 0.94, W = 1.04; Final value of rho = 0.50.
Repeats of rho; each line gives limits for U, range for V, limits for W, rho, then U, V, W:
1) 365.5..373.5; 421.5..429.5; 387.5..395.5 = 0.60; 0.85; 1.05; 0.99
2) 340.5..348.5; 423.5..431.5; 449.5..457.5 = 0.59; 1.01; 1.04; 1.14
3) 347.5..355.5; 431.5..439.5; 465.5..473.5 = 0.55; 1.00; 1.03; 1.08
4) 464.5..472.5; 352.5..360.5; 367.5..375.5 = 0.35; 1.08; 0.95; 0.84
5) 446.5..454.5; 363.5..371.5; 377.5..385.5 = 0.30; 1.14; 0.85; 0.89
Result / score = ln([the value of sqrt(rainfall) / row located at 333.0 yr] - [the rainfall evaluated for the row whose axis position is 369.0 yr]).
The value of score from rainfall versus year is -1.6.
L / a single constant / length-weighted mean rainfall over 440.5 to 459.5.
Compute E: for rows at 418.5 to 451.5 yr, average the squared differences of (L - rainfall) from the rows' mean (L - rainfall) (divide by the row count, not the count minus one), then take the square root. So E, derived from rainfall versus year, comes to 0.039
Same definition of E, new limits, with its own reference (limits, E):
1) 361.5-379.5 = 0.028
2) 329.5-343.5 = 0.024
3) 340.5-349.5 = 0.025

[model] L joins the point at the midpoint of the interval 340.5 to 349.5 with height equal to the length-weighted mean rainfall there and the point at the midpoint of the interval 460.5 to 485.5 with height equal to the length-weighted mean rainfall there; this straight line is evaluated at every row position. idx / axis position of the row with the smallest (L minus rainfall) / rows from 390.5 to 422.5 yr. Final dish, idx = 418.0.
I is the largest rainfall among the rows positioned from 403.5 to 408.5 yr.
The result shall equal 1.074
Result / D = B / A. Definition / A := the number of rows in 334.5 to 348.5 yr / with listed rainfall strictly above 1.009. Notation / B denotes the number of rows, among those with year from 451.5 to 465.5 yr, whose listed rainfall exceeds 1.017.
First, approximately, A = 10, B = 14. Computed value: 1.40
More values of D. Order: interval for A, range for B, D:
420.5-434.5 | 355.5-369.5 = 0.00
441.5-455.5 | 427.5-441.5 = 0.86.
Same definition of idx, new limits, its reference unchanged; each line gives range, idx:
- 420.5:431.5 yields 423.0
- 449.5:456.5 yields 453.0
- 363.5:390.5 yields 390.0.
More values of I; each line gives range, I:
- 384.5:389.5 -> 0.982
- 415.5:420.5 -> 1.088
